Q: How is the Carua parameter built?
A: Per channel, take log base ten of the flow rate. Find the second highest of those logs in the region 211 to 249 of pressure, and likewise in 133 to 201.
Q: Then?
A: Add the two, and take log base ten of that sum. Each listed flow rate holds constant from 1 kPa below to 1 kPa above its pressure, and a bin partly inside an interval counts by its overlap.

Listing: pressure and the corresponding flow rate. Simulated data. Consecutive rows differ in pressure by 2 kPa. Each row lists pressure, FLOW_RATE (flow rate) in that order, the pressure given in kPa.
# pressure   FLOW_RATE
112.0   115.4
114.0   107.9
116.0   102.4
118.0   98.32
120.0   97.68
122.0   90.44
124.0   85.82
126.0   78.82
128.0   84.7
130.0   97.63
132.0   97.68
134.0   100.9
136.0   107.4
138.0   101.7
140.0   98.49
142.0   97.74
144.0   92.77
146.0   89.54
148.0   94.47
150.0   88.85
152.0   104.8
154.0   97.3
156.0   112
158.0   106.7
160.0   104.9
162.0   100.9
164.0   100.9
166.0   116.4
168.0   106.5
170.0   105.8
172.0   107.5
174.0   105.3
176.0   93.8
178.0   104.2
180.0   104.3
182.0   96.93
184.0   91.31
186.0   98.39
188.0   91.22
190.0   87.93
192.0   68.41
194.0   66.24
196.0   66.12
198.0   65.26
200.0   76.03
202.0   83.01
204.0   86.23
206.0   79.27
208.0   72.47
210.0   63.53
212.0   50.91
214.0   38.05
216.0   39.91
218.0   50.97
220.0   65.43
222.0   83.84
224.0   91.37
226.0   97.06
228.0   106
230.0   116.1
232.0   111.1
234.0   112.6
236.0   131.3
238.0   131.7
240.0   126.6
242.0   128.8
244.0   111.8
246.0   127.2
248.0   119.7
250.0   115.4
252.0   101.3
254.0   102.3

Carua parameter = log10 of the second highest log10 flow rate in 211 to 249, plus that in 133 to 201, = 0.620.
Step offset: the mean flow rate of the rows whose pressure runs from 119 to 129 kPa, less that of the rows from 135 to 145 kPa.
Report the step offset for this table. -12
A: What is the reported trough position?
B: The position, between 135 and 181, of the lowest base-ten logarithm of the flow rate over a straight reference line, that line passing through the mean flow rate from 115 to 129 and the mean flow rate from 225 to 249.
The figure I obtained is 176.0 kPa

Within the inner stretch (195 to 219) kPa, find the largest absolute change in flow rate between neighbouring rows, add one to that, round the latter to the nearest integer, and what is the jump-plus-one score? 14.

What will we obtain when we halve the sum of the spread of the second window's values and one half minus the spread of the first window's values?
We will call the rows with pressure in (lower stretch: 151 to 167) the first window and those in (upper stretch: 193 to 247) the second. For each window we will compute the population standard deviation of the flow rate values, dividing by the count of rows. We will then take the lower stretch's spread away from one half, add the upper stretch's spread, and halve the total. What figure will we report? 12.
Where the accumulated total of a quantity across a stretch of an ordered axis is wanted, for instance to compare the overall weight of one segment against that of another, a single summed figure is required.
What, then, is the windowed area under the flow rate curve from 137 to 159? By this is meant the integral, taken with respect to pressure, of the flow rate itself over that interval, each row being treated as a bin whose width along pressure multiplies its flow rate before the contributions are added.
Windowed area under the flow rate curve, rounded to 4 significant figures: 2169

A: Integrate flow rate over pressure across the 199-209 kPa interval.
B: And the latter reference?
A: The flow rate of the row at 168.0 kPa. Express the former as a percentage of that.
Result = 746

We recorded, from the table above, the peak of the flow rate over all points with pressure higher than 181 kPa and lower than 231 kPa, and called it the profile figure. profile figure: 116.1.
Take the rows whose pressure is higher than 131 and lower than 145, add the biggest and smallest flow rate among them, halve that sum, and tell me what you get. 100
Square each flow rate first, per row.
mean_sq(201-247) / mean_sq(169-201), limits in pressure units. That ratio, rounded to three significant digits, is 1.13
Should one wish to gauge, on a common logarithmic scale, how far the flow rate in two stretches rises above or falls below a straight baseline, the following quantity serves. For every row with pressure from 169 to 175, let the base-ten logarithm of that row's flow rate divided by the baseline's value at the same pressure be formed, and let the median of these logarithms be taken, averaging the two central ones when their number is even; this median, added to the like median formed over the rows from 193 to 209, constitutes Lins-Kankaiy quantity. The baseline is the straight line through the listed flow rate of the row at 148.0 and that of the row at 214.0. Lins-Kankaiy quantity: 0.366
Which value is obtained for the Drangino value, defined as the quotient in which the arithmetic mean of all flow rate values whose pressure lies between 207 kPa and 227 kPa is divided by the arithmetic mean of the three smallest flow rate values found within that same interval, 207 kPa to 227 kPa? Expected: 1.52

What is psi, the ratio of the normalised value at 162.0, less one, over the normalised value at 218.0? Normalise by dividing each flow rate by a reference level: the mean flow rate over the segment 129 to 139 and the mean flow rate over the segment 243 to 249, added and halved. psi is -0.185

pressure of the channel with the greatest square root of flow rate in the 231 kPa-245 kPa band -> 238.0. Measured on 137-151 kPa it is 138.0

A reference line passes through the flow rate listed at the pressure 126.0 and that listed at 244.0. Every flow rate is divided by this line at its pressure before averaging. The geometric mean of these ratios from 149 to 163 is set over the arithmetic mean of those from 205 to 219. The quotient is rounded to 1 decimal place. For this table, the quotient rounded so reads 2.1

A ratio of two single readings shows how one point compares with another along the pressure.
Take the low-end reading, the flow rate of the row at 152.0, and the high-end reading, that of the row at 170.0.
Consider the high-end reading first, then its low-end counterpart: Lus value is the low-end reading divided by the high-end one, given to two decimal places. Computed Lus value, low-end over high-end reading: 0.99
